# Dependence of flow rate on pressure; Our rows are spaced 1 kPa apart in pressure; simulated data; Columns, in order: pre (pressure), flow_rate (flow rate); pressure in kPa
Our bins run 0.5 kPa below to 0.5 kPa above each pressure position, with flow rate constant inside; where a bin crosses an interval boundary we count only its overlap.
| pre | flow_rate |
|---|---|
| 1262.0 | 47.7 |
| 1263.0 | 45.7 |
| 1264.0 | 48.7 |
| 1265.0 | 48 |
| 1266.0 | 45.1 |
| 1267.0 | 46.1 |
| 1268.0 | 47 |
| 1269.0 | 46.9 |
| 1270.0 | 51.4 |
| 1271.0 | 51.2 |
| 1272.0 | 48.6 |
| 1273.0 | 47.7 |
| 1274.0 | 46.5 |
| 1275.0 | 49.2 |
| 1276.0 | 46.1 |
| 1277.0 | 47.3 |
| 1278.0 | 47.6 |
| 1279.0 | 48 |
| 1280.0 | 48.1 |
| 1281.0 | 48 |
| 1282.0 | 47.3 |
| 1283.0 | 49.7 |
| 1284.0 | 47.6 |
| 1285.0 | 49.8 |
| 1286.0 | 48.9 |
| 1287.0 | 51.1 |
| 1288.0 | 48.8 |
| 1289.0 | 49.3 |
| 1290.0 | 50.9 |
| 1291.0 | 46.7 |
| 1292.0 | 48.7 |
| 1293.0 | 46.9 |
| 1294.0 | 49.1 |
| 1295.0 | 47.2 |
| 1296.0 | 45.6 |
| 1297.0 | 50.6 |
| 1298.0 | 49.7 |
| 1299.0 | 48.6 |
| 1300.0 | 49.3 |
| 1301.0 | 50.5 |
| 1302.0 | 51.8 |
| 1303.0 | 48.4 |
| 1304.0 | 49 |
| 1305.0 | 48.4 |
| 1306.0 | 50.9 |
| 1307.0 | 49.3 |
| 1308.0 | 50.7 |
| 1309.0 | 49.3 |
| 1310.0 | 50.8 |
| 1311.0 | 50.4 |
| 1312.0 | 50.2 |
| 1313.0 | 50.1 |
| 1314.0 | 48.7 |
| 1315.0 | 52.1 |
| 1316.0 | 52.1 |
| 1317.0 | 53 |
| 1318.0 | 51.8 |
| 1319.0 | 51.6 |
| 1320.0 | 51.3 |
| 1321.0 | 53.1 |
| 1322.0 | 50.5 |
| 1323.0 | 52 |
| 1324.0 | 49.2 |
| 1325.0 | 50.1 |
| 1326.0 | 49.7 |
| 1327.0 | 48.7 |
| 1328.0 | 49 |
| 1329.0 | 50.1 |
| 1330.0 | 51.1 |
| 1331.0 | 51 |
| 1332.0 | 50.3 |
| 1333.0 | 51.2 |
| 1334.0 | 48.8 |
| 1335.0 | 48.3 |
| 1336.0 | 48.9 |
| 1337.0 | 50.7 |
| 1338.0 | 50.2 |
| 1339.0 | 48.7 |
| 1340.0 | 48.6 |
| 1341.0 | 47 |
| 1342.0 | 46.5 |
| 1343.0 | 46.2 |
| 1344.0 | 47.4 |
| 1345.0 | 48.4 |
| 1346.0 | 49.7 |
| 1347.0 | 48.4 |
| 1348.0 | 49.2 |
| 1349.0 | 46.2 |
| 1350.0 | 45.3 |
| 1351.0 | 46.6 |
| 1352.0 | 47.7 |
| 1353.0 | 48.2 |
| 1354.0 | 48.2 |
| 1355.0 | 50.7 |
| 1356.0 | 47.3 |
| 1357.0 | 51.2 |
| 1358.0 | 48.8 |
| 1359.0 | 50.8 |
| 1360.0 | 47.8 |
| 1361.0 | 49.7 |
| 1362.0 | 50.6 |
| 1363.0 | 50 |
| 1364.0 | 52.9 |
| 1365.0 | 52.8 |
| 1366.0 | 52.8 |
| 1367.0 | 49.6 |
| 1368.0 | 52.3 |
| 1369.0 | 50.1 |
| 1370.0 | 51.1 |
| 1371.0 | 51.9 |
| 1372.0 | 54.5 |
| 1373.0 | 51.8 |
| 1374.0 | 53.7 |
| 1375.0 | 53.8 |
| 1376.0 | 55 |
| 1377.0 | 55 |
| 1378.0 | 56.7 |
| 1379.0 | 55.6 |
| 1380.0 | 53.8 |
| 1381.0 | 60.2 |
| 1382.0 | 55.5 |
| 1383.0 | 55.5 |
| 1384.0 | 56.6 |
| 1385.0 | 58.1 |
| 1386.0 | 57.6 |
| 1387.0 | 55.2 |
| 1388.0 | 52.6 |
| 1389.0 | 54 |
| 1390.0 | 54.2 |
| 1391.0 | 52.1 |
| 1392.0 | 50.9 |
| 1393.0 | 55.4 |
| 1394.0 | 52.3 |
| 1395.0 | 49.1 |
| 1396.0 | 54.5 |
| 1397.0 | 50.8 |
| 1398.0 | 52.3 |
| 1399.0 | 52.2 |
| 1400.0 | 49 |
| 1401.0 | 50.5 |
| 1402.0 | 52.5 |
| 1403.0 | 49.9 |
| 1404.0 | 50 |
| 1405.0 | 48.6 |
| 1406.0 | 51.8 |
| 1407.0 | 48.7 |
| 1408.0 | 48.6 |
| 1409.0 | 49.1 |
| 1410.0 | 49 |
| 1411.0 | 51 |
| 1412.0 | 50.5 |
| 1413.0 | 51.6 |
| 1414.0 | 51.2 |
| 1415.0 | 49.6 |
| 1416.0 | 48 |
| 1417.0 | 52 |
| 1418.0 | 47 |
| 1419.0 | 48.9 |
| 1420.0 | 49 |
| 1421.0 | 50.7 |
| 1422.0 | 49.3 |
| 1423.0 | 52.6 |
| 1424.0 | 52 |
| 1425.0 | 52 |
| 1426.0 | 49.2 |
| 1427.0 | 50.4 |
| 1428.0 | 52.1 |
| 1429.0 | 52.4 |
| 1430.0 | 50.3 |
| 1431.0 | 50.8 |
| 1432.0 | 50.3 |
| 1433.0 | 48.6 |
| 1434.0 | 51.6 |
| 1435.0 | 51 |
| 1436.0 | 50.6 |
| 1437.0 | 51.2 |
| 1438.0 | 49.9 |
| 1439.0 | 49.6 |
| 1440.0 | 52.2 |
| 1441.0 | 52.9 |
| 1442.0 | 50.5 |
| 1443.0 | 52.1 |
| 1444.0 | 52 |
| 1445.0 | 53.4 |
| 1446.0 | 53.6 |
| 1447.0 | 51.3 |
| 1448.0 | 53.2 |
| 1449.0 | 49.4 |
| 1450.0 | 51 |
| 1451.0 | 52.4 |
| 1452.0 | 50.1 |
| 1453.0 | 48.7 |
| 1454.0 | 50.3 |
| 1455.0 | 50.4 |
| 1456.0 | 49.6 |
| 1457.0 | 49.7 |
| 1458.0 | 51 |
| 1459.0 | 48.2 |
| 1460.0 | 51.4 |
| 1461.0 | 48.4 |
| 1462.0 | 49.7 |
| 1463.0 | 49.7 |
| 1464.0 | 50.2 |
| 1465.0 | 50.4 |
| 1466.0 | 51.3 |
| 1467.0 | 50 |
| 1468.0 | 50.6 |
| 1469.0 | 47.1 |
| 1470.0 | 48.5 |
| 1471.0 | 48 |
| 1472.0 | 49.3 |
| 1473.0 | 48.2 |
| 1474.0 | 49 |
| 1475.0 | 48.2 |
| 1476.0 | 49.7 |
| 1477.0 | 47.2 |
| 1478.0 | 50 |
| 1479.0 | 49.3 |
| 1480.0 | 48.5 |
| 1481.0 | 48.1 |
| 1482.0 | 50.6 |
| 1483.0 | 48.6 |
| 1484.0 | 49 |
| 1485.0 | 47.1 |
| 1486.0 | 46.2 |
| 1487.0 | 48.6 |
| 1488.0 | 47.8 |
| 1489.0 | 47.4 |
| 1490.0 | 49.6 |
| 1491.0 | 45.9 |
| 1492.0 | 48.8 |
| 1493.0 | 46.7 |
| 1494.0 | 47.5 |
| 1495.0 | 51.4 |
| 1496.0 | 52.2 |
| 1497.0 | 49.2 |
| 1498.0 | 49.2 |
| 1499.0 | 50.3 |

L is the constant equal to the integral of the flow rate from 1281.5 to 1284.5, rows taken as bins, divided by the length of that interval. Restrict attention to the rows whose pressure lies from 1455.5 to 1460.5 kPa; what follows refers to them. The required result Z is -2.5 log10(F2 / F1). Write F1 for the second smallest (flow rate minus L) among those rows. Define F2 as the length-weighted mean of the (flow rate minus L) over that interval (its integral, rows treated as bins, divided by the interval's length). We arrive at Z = -0.3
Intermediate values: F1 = 1.4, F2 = 1.8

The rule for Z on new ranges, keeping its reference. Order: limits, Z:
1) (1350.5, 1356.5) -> 2.6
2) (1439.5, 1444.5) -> 0.0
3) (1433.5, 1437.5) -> 0.0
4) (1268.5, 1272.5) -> -1.3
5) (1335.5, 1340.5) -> -1.0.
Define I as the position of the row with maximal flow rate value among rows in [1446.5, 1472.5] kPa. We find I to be 1448.0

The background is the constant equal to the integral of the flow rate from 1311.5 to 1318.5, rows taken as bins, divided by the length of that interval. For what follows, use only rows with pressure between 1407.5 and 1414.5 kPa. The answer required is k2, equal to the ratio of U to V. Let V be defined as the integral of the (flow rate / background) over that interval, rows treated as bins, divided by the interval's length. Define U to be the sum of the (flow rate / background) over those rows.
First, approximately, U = 7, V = 0.98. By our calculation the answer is 7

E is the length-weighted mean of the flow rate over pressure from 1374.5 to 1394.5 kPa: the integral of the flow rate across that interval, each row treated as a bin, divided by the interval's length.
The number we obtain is 55.0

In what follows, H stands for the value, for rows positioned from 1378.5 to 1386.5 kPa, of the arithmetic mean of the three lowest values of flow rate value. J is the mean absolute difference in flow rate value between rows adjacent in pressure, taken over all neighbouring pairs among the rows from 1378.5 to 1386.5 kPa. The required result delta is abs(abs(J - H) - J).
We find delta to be 50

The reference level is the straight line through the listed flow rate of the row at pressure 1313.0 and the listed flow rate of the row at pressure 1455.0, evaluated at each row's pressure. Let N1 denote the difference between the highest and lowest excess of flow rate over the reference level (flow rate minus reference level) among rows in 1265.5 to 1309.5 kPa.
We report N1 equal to 6.6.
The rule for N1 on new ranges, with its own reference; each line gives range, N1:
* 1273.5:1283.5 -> 3.6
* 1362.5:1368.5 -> 3.3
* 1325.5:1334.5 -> 2.5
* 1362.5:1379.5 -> 7.1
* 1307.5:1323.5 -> 4.4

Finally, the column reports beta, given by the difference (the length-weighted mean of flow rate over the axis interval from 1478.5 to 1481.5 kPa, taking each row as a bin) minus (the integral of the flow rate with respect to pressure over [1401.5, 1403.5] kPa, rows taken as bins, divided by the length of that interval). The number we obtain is -2.6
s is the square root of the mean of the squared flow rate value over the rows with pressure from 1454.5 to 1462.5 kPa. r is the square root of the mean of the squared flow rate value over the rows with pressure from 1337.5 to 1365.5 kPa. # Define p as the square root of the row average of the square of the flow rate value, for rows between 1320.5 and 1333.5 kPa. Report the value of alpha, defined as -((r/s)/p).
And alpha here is -0.0194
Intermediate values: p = 50.5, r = 48.8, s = 50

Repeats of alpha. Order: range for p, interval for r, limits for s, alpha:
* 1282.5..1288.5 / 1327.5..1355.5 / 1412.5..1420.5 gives -0.0199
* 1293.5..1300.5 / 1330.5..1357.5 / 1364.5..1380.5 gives -0.0188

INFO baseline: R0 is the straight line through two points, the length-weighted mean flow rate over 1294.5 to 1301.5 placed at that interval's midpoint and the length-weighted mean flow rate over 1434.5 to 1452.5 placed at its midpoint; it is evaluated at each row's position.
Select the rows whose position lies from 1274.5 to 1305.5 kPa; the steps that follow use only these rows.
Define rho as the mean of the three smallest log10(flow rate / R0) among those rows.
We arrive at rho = -0.023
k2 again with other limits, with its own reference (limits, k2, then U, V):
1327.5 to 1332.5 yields 5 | 5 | 0.98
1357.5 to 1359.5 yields 2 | 2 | 0.97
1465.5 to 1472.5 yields 7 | 7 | 0.96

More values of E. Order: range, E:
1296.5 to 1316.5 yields 50.0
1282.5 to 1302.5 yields 49.0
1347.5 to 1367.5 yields 49.3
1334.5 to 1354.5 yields 48.0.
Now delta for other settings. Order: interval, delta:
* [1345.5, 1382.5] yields 42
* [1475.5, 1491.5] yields 43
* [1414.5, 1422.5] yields 43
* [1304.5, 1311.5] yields 46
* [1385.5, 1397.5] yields 45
